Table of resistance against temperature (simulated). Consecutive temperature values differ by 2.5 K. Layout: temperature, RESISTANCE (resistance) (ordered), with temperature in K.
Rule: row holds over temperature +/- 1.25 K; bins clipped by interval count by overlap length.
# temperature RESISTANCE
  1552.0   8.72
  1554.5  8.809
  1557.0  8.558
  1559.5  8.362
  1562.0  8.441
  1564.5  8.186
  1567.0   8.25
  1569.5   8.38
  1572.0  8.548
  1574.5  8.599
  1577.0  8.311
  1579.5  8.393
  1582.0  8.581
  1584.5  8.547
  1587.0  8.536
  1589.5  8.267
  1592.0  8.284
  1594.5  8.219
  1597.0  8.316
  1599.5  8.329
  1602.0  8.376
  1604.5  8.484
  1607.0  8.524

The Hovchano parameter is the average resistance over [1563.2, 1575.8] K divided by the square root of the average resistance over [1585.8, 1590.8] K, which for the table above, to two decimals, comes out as 2.90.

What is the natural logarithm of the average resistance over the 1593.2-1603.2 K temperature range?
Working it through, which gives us 2.12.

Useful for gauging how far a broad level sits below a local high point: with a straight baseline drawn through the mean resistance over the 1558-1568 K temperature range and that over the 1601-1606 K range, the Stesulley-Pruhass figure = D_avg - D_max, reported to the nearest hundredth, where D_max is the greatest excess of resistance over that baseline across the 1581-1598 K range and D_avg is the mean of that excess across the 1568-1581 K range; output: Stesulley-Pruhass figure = -0.11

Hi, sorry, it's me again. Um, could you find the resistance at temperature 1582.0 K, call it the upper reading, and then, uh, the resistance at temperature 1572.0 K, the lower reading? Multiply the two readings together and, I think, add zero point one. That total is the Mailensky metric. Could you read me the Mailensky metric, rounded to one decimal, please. 73.5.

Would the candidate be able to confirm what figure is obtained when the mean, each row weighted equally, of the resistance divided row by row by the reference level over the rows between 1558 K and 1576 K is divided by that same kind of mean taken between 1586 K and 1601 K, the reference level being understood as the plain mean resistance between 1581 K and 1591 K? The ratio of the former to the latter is 1.01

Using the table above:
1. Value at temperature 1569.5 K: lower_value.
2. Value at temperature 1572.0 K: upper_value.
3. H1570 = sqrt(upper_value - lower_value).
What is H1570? 0.410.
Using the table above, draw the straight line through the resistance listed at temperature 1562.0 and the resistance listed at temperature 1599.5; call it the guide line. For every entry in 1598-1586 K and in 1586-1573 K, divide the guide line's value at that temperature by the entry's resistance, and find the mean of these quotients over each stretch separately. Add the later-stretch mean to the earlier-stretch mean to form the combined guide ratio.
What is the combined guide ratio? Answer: 1.99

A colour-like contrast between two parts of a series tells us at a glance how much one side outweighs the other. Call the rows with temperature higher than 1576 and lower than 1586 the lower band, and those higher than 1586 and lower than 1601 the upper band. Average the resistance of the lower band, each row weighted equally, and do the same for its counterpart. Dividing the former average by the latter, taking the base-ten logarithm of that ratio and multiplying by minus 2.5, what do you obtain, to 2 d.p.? -0.02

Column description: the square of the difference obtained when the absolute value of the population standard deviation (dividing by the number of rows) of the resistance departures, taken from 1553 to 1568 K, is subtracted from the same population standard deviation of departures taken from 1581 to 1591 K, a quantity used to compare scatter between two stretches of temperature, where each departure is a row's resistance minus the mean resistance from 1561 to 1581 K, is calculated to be 0.0066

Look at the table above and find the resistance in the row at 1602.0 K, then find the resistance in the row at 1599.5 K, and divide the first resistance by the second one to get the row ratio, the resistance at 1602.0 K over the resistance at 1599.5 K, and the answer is 1.01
